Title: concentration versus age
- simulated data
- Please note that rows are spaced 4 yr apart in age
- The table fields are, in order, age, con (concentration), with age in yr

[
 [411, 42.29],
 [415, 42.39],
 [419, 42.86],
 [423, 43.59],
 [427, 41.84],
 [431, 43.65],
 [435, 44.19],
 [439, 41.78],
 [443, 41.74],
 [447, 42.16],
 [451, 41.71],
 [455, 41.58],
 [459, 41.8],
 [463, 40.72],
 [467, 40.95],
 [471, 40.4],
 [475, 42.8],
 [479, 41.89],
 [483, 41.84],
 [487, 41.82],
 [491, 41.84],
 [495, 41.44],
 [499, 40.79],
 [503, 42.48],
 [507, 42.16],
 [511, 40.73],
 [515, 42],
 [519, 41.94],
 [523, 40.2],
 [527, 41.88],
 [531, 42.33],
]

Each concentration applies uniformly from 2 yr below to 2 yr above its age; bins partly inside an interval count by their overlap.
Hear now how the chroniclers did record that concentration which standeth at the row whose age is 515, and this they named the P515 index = 42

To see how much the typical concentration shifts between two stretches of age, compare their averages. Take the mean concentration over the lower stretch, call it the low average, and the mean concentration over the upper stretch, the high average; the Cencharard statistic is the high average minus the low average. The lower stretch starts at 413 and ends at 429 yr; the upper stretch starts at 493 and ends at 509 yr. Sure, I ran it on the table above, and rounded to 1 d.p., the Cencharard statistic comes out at -1.0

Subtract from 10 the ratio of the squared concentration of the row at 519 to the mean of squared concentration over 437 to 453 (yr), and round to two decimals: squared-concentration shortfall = 9.00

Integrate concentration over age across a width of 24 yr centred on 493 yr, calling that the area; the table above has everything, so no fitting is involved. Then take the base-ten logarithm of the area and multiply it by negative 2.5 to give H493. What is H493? -7.5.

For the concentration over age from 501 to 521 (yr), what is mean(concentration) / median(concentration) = 1.00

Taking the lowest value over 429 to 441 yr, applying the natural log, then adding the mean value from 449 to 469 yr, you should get 45.08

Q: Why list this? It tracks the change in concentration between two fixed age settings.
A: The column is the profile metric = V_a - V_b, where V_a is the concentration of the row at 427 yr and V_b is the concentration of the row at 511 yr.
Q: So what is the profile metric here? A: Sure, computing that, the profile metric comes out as 1.1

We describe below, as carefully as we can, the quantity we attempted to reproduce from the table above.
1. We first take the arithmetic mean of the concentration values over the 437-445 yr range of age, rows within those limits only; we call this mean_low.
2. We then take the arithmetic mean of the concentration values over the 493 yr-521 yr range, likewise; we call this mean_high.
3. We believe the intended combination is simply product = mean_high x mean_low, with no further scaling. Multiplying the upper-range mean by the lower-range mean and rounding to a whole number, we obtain 1739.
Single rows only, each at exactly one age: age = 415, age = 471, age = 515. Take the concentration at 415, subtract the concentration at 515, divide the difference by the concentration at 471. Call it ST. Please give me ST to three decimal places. 0.010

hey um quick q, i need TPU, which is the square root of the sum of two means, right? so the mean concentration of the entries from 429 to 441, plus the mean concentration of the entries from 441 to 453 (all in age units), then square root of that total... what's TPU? 9.22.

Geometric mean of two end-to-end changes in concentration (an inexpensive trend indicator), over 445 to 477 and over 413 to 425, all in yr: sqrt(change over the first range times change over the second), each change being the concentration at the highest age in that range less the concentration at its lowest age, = 0.88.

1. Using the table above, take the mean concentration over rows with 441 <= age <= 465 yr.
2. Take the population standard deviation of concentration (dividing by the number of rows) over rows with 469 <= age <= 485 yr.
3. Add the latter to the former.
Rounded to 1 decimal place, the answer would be 42.5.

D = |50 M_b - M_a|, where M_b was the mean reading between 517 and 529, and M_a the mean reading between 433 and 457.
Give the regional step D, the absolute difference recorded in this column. 2025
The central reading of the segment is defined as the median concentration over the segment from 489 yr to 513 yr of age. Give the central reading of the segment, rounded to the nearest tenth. 41.6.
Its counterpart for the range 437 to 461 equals 41.8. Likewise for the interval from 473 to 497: 41.8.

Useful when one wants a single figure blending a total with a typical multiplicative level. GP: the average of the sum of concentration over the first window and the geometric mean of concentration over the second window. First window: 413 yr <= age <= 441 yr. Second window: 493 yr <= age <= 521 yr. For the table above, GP 171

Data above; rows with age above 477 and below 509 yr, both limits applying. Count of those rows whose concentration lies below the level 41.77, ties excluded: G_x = 2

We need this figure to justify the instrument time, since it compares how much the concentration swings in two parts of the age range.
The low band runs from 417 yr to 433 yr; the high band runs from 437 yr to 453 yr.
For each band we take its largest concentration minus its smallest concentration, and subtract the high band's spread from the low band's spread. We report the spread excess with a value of 1.4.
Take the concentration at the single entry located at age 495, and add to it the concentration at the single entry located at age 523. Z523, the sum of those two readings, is 81.6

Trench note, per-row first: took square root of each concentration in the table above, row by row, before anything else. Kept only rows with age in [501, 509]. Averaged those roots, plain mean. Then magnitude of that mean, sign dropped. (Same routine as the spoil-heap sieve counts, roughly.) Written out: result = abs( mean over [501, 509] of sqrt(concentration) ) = 6.51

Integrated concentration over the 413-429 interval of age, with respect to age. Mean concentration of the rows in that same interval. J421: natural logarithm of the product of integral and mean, 10.28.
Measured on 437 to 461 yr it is 10.64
